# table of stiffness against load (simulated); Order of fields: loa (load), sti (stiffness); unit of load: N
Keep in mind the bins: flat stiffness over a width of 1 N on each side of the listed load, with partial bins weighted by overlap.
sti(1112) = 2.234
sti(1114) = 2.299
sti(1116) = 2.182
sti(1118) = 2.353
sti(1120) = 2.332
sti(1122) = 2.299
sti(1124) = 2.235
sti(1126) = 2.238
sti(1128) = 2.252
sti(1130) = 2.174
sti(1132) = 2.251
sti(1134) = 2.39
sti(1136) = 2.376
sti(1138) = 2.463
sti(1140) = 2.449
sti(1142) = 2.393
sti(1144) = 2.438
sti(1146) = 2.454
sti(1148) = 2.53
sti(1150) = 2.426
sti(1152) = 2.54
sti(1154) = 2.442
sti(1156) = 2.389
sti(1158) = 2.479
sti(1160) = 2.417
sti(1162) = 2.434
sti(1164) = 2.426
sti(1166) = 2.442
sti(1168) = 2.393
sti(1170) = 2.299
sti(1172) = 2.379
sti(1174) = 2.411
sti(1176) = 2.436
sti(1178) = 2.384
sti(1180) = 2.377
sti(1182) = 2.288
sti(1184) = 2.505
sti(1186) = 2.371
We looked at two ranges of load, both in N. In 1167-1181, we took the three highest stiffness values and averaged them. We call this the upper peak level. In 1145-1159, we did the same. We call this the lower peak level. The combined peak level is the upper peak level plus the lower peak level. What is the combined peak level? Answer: 4.93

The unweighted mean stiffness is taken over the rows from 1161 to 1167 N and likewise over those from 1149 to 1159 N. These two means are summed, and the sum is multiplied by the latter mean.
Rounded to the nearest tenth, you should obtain 12.0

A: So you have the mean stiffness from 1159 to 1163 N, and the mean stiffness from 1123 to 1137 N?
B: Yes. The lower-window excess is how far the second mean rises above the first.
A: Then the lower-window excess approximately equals -0.15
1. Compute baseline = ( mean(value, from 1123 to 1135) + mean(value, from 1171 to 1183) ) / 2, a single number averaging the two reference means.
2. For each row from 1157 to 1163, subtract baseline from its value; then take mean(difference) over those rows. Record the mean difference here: 0.125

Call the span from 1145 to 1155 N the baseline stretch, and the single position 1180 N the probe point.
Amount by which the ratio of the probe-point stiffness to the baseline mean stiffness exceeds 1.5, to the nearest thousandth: -0.541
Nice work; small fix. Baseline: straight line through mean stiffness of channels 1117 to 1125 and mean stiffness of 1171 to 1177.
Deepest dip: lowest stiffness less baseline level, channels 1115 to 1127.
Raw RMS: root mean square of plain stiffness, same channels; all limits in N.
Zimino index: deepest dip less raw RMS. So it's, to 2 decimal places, -2.39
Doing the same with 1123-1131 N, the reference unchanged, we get -2.37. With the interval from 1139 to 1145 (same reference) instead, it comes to -2.38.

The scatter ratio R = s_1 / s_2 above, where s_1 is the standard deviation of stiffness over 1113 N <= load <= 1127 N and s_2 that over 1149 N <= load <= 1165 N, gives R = 1.3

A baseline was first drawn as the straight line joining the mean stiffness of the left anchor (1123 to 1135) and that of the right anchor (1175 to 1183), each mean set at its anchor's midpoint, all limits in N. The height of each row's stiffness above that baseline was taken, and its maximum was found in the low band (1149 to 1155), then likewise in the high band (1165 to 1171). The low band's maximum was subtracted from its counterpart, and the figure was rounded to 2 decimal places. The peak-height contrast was -0.13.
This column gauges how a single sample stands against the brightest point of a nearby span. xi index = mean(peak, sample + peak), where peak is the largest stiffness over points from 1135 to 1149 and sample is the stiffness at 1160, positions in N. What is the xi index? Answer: 3.74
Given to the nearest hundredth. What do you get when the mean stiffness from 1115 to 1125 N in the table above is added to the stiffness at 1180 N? 4.66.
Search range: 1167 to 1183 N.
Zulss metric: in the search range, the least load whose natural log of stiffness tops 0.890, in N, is 1176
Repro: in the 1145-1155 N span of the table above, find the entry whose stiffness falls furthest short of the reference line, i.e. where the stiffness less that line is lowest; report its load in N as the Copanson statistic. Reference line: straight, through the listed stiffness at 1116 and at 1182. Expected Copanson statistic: 1150 N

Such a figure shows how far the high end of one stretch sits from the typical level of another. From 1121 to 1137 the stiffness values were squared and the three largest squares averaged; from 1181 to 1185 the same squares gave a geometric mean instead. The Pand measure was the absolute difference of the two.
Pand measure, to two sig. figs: 0.18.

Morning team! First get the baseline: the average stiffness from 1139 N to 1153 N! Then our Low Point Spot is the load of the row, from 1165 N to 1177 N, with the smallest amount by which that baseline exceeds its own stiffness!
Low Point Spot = 1166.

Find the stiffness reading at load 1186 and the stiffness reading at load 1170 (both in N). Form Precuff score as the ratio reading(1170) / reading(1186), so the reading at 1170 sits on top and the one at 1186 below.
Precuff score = 0.97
